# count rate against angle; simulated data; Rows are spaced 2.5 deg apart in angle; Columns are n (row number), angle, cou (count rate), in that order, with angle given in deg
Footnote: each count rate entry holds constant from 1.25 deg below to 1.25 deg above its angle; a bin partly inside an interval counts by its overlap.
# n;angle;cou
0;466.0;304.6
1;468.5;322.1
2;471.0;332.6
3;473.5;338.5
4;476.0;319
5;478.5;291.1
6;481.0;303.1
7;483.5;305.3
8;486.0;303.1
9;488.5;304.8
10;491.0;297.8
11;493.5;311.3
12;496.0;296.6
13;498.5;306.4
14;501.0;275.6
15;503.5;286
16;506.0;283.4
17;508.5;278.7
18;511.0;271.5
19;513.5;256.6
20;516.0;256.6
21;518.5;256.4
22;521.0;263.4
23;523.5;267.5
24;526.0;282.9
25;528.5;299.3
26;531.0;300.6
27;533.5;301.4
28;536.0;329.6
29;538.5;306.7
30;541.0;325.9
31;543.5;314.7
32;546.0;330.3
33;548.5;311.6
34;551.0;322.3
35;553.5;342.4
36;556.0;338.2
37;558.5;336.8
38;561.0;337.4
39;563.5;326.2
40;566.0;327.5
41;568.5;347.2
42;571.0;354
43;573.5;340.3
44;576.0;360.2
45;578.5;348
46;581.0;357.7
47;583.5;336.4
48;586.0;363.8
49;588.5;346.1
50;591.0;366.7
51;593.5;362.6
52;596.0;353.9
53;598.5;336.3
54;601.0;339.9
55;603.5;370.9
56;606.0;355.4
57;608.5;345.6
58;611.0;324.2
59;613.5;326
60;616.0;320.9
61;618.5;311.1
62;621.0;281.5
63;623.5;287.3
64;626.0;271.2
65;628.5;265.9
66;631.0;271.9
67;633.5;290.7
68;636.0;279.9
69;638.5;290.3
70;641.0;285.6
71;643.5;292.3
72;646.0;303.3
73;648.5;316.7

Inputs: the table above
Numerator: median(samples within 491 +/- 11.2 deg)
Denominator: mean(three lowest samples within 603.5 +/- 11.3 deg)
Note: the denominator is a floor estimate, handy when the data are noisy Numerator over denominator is 0.92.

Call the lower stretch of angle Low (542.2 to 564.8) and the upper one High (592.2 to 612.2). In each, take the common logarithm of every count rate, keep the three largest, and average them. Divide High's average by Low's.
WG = 1.01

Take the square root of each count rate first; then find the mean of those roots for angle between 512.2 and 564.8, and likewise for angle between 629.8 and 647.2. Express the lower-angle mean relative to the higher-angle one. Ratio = 1.03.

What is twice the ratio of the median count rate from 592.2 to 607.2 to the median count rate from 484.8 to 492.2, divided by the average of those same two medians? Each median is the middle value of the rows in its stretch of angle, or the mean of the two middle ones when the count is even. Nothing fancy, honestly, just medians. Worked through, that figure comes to 0.0071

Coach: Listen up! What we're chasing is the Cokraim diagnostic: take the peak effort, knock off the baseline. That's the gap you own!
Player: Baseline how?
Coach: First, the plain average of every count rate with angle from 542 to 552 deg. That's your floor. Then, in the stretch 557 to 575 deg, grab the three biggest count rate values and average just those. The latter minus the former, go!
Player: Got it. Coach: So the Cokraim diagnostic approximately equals 27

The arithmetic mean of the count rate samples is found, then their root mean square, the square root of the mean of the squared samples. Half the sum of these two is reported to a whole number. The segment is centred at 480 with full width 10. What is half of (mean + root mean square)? 305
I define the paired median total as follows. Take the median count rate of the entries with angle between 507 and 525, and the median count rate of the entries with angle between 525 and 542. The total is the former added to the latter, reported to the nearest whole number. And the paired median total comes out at 565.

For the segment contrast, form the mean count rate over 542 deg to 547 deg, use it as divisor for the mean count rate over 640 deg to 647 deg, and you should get 0.91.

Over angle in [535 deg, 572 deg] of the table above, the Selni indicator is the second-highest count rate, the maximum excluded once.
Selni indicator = 347.2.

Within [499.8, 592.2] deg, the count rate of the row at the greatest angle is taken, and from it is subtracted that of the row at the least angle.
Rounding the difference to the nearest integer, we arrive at 91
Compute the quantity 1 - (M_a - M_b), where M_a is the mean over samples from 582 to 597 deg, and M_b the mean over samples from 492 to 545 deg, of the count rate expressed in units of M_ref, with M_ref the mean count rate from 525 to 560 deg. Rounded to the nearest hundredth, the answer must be 0.79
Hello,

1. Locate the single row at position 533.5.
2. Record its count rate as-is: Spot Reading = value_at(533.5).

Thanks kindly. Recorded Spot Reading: 301.4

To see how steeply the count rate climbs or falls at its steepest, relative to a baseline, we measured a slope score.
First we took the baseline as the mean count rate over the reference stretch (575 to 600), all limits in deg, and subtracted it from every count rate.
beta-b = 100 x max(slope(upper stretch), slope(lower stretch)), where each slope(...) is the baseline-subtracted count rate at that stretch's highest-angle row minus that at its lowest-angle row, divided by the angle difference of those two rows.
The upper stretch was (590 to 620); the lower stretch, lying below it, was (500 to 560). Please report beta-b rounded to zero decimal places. 106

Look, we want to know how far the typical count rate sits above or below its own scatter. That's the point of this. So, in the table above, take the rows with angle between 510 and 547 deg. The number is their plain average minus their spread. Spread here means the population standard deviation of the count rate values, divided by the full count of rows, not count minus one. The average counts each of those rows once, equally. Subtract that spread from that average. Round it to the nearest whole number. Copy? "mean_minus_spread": 264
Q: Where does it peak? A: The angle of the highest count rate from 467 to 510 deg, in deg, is 473.5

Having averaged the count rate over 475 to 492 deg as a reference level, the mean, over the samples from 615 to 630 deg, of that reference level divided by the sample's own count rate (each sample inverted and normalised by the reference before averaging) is 1.05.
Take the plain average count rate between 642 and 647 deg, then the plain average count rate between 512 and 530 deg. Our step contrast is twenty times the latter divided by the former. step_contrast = 18.1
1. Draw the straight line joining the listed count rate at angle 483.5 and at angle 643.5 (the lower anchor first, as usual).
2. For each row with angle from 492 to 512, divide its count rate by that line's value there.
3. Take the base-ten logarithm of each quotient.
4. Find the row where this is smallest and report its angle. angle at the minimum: 511.0 deg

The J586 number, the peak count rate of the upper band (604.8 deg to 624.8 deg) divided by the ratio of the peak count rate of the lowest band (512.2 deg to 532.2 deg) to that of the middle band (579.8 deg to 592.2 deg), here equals 434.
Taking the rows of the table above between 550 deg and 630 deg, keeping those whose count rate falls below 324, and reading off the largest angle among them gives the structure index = 628.5 deg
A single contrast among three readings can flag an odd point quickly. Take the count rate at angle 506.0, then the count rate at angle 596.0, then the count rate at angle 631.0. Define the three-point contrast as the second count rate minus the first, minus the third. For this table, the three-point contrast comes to -201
